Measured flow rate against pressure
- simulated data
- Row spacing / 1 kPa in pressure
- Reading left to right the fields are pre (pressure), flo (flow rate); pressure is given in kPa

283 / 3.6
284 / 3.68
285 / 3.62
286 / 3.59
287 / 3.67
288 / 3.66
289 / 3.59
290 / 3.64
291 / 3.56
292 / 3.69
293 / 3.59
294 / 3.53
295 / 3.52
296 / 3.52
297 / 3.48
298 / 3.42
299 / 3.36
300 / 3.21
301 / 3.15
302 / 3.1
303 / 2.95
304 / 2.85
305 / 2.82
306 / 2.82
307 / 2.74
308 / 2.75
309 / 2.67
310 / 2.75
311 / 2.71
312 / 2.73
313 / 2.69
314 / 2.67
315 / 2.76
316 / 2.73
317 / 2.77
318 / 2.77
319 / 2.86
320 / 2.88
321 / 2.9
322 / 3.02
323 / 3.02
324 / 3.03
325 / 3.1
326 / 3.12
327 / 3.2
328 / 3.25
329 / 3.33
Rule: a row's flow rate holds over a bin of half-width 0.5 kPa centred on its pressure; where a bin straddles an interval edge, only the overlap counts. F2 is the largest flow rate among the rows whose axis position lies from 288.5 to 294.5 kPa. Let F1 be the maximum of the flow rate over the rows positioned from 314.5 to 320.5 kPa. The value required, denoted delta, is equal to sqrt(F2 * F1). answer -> 3.26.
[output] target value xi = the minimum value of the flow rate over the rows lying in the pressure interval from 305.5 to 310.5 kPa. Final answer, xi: 2.67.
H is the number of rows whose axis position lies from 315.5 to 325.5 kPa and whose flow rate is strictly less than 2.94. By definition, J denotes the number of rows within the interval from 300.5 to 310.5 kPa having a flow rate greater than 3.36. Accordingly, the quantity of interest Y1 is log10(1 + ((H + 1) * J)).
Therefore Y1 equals 0.0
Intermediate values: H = 6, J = 0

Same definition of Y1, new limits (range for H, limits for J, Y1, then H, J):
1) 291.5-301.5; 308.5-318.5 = 0.0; 0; 0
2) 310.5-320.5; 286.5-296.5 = 2.0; 10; 10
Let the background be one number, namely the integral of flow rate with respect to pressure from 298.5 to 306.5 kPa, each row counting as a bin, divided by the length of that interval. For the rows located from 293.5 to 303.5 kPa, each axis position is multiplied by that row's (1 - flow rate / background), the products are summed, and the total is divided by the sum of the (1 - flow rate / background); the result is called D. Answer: 296.6 kPa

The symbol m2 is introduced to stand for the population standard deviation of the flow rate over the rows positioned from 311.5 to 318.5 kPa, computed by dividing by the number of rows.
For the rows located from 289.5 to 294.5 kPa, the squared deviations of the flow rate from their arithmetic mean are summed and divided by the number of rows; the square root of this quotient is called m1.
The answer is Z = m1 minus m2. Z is 0.021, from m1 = 0.057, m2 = 0.036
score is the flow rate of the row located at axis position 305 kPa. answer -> 2.82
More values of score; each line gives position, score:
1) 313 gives 2.69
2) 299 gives 3.36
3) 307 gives 2.74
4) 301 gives 3.15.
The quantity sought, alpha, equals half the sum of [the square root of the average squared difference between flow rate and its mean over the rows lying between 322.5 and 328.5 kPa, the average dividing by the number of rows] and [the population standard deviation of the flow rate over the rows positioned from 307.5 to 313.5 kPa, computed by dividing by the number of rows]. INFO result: 0.06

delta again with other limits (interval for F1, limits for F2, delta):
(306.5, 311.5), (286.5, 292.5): 3.19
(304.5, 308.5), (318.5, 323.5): 2.92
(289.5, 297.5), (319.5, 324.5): 3.34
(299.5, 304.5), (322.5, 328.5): 3.23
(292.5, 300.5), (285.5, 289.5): 3.63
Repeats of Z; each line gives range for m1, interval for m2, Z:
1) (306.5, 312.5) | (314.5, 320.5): -0.027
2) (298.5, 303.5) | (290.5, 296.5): 0.074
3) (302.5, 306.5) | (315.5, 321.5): -0.011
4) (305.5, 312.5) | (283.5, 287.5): 0.005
